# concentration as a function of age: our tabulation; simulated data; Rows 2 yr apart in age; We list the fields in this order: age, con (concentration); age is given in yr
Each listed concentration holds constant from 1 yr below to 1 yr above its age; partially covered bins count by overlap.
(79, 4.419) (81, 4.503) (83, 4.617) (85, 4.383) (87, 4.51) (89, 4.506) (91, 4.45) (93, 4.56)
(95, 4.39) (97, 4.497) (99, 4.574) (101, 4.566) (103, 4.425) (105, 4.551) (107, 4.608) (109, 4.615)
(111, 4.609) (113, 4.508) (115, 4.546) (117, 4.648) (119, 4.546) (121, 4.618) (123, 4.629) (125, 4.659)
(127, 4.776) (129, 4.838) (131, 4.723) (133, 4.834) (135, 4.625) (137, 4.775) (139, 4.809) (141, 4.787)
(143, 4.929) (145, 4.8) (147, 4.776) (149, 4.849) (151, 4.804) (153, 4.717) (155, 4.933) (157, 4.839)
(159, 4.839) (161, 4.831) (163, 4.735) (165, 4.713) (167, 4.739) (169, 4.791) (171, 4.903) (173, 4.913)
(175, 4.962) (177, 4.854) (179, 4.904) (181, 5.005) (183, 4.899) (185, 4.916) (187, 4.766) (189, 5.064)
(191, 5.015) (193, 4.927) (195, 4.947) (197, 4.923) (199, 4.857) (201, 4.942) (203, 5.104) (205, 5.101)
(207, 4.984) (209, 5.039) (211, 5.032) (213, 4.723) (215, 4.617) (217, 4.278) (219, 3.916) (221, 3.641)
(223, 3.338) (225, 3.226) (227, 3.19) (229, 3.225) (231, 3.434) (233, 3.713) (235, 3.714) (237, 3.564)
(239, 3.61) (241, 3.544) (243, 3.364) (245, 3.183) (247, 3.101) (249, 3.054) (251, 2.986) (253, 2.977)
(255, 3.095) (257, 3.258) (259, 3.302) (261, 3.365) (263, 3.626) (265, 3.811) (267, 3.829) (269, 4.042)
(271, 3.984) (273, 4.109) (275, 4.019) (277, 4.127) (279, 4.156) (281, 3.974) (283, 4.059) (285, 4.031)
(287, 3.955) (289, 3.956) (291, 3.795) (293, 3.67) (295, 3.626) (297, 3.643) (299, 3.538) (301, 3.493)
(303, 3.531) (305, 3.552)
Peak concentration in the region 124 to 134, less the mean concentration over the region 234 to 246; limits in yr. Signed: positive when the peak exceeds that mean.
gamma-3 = 1.34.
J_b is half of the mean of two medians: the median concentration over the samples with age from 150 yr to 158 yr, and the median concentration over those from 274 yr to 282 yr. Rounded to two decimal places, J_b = 2.22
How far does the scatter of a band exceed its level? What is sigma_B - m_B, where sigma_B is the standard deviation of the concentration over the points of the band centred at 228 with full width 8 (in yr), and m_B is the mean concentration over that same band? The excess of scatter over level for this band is -3.2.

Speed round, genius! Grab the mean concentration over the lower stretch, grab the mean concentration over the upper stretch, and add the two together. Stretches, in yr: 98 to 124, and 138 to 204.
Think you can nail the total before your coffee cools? 9.4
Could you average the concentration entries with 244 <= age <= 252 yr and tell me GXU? 3.1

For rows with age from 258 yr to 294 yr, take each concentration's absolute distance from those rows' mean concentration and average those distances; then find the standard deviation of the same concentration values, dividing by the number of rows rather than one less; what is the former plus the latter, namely 0.4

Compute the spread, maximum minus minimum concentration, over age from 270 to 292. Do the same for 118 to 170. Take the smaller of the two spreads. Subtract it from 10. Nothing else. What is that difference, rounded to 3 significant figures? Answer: 9.64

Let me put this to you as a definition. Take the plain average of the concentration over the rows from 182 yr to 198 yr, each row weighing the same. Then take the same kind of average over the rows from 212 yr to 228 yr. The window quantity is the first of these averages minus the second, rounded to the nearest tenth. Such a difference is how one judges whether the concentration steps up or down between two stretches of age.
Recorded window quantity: 1.1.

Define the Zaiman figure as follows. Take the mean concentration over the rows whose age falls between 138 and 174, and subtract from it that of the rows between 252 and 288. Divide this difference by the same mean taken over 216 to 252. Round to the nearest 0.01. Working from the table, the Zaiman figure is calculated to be 0.31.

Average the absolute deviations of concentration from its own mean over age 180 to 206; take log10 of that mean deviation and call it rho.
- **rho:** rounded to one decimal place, -1.1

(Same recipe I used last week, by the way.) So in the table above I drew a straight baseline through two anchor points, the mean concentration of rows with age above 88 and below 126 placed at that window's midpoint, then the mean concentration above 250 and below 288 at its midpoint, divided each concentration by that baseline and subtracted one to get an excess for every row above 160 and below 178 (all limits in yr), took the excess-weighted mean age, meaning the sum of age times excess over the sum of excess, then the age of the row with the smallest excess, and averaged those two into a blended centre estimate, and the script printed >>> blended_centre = 167.4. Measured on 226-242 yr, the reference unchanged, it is 229.6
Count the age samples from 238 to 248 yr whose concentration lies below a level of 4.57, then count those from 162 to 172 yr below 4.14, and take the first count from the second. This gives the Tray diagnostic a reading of -5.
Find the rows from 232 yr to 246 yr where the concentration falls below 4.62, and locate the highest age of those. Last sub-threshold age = 245 yr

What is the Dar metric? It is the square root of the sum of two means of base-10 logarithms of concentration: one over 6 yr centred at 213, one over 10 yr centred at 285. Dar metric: 1.13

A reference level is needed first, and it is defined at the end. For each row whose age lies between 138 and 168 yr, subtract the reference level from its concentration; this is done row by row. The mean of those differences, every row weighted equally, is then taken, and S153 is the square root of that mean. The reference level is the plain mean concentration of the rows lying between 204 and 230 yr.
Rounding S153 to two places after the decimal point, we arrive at 0.79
